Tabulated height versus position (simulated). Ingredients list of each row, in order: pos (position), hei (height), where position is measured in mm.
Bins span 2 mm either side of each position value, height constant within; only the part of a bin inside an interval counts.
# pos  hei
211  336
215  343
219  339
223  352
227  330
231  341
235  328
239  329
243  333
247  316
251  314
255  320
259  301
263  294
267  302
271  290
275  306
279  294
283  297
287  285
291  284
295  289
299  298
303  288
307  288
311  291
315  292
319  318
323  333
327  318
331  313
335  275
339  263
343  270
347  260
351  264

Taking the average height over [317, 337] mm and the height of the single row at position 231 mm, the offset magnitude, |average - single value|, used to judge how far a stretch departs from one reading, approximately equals 30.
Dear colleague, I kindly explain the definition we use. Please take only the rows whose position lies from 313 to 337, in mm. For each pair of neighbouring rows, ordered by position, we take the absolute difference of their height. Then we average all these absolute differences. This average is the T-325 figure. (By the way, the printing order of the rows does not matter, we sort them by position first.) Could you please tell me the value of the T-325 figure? 19.8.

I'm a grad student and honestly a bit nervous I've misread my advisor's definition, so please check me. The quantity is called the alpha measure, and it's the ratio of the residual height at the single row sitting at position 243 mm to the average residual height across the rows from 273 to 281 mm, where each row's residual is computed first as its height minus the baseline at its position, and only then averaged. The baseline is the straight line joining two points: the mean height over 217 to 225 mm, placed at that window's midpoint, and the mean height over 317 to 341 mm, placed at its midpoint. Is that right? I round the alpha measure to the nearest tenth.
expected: 0.2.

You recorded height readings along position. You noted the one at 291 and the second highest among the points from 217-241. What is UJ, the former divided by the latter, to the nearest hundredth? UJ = 0.83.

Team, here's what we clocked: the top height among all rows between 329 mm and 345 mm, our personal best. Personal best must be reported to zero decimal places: 313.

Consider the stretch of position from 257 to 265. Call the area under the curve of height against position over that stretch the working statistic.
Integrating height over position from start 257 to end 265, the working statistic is 2380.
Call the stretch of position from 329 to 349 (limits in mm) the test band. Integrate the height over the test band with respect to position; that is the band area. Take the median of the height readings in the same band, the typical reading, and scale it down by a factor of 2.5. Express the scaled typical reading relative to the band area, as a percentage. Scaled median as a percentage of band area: 1.96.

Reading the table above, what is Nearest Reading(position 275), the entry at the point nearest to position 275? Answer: 306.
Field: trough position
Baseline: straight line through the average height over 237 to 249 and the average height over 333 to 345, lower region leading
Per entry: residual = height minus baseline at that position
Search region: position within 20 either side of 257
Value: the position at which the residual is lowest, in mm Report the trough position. 263 mm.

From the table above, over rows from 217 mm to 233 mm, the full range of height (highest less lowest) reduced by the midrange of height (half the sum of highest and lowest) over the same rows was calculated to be -319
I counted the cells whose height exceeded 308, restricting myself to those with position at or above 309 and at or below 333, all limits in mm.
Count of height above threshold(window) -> 4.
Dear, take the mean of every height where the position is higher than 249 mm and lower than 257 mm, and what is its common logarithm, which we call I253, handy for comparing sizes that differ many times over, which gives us 2.50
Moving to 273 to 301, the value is 2.47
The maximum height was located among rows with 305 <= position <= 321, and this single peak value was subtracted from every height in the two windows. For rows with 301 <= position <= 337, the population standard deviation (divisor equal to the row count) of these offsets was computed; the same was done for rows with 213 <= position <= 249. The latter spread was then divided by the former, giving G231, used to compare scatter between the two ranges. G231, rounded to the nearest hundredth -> 0.55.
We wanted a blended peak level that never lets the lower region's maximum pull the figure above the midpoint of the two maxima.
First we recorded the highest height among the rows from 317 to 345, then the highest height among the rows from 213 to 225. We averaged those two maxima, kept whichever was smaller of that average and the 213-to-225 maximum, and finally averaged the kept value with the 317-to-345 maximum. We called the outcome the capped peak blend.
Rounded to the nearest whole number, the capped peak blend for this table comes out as 338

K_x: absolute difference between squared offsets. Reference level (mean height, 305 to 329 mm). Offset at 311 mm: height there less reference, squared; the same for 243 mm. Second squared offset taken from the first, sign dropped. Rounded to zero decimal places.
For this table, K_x 448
